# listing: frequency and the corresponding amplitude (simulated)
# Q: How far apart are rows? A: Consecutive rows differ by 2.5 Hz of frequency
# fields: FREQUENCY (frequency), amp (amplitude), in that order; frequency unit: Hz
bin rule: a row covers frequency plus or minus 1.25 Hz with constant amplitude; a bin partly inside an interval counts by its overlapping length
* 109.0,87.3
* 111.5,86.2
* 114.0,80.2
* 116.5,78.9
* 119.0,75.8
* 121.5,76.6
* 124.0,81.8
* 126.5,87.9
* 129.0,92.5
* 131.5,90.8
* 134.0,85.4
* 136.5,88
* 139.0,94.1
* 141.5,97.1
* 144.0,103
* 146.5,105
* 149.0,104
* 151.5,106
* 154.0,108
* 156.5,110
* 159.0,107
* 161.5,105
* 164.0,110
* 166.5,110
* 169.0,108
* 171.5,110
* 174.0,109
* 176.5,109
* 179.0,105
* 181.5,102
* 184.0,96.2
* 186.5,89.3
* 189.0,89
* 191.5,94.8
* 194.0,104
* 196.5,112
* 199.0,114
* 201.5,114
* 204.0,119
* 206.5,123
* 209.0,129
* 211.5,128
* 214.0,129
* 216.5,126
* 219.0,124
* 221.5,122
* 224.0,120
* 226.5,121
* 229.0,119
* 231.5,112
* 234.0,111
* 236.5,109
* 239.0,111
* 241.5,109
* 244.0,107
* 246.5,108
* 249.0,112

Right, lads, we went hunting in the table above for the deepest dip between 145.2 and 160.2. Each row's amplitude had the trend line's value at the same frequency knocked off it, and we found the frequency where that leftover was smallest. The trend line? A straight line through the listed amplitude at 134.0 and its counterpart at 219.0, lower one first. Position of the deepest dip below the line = 159.0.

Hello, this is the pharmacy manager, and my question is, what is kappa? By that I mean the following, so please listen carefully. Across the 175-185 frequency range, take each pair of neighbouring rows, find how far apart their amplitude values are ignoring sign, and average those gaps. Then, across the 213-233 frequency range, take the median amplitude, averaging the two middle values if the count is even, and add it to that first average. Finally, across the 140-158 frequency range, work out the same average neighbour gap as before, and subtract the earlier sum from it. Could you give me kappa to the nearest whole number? -123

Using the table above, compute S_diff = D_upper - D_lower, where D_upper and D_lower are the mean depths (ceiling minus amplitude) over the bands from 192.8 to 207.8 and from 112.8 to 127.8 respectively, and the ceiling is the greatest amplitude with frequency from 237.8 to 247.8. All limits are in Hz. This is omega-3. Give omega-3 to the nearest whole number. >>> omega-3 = -34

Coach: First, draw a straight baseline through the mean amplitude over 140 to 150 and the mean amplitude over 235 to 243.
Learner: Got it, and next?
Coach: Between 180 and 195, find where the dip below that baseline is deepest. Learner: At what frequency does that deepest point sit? 189.0 Hz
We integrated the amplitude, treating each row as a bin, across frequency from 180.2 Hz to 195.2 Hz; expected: 1438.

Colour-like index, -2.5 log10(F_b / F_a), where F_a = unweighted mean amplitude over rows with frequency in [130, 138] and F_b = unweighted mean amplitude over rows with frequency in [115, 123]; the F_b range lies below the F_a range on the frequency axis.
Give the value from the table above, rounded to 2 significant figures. 0.14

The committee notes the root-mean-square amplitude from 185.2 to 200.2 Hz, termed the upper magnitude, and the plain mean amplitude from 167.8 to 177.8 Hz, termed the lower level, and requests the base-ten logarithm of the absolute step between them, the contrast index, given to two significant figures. 0.90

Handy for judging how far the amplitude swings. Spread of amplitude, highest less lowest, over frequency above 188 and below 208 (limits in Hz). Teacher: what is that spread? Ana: 34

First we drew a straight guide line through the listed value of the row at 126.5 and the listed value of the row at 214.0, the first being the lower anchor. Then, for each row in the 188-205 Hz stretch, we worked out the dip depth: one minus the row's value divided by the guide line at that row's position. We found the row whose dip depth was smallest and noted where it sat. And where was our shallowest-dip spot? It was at 204.0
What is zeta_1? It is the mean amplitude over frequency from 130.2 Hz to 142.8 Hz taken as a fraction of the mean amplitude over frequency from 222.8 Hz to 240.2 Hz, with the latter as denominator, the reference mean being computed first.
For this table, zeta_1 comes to 0.79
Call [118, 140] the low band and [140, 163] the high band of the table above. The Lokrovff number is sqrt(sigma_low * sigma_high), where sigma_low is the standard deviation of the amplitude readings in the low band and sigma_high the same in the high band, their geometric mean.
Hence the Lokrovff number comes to 5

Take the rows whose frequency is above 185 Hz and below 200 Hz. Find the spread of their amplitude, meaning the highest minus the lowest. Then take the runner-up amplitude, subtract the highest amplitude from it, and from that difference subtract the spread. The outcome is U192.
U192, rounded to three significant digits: -27.0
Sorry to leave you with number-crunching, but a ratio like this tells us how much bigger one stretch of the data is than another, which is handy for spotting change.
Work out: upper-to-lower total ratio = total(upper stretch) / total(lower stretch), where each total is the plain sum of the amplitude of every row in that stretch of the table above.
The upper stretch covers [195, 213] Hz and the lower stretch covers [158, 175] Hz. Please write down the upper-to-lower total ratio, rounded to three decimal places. 1.105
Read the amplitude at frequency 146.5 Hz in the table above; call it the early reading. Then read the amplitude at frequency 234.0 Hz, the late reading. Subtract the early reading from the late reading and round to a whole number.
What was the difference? 6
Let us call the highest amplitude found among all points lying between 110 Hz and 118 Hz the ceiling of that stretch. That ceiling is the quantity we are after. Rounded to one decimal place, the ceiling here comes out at 86.2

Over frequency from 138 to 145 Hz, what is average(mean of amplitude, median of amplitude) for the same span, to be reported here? 98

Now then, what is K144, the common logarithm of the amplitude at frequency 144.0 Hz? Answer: 2.01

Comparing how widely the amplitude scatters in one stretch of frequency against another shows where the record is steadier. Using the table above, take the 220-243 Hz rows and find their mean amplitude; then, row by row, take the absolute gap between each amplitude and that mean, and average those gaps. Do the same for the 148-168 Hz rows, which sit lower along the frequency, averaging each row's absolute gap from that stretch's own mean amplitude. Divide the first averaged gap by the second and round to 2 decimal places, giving 2.49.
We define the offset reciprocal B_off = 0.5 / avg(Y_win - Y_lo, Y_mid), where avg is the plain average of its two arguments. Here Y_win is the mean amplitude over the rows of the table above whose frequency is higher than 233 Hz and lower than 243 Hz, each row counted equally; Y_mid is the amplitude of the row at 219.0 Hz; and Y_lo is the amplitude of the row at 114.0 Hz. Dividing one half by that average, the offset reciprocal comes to 0.007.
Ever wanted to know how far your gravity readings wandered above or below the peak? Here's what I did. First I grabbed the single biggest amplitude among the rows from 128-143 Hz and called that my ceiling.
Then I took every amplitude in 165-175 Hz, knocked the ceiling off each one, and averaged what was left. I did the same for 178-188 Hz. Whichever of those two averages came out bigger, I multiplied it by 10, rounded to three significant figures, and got 122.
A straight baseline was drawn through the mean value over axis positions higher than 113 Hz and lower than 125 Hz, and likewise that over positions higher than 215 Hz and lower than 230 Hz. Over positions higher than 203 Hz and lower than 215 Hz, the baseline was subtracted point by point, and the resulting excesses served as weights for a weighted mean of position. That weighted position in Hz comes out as 209.8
